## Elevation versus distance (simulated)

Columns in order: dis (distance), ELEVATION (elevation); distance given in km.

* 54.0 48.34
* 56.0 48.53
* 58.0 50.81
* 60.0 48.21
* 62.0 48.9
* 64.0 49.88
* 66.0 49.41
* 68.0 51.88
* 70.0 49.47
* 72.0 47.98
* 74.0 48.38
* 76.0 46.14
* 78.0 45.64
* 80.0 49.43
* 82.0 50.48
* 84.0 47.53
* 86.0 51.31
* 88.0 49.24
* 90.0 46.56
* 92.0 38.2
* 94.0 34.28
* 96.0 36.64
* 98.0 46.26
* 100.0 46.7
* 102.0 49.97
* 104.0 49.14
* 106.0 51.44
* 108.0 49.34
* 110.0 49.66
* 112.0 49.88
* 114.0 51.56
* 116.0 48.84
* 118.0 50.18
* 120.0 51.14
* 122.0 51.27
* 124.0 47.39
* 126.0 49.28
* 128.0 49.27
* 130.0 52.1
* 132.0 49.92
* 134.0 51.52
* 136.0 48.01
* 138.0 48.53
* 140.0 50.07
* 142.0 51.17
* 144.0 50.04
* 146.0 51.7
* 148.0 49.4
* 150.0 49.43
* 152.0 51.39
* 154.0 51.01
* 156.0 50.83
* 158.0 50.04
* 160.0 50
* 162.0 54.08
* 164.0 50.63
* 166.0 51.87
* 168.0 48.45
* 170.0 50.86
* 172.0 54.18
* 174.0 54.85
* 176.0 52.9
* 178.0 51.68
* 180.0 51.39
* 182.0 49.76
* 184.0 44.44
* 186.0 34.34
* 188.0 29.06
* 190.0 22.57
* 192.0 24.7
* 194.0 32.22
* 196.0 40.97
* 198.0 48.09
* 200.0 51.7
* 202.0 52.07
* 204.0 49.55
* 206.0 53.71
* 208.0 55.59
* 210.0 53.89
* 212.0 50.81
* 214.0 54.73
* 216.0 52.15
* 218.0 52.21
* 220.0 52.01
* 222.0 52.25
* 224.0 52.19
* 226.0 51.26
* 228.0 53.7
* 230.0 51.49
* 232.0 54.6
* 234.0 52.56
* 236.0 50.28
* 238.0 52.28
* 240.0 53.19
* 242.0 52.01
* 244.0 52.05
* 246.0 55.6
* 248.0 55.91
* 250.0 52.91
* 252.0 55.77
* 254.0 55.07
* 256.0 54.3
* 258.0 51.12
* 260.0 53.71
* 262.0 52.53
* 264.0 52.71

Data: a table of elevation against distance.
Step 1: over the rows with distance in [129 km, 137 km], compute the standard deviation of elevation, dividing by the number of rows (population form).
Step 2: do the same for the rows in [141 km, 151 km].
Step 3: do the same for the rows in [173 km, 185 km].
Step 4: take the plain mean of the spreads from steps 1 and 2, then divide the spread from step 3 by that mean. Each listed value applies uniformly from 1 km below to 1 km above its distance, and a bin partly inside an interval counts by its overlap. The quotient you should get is 2.6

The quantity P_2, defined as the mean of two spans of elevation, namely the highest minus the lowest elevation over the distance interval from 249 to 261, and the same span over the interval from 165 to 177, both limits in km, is 5.5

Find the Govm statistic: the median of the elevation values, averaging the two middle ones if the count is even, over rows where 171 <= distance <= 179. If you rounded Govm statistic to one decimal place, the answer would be 53.5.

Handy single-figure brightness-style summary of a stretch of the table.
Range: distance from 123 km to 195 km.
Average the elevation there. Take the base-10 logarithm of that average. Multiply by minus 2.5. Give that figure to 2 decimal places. -4.19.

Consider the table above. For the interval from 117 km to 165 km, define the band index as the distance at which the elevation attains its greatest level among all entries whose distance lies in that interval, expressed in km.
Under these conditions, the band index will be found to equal 162.0 km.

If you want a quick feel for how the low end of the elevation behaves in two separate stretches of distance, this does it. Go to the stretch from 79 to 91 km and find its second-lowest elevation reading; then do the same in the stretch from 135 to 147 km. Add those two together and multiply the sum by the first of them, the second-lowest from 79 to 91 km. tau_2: 4566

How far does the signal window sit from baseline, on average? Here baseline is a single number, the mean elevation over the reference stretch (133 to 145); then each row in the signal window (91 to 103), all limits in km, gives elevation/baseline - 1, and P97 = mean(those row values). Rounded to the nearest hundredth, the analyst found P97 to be -0.16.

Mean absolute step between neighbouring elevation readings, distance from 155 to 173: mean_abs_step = 2.3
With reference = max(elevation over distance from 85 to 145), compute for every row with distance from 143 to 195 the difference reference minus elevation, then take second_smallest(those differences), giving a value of -2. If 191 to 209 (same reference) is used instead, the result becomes -2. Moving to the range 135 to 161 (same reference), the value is 1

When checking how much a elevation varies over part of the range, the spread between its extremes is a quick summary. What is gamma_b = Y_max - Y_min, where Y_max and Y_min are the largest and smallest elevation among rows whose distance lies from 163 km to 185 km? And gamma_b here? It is 10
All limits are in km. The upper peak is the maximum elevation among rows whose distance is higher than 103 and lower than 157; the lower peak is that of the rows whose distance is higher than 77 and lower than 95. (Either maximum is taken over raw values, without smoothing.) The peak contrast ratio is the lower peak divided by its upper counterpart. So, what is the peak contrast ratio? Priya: 0.98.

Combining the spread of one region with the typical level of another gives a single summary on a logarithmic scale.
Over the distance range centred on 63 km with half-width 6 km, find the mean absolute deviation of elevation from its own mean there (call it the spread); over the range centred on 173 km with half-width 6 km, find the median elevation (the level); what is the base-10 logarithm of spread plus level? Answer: 1.73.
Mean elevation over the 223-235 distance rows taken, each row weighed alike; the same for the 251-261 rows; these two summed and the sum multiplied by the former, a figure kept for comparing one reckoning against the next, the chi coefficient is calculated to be 5612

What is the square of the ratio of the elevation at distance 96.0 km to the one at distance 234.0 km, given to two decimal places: 0.49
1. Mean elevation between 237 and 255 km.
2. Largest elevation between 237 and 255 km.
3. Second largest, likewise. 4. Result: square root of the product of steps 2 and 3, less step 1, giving 2.0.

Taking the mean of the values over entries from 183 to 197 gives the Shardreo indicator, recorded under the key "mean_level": 32.6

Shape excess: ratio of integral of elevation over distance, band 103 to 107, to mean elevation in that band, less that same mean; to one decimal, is -46.3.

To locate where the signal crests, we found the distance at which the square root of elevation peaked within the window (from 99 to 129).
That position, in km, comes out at 114.0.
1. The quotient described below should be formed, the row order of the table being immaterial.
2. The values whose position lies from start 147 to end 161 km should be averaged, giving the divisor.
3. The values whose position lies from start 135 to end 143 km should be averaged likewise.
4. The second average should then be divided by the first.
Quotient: 0.98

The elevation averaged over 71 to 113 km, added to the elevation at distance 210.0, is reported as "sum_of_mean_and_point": 101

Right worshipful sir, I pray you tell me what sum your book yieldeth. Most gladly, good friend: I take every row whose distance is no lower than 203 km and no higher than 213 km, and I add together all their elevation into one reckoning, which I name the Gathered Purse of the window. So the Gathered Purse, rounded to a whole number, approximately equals 264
